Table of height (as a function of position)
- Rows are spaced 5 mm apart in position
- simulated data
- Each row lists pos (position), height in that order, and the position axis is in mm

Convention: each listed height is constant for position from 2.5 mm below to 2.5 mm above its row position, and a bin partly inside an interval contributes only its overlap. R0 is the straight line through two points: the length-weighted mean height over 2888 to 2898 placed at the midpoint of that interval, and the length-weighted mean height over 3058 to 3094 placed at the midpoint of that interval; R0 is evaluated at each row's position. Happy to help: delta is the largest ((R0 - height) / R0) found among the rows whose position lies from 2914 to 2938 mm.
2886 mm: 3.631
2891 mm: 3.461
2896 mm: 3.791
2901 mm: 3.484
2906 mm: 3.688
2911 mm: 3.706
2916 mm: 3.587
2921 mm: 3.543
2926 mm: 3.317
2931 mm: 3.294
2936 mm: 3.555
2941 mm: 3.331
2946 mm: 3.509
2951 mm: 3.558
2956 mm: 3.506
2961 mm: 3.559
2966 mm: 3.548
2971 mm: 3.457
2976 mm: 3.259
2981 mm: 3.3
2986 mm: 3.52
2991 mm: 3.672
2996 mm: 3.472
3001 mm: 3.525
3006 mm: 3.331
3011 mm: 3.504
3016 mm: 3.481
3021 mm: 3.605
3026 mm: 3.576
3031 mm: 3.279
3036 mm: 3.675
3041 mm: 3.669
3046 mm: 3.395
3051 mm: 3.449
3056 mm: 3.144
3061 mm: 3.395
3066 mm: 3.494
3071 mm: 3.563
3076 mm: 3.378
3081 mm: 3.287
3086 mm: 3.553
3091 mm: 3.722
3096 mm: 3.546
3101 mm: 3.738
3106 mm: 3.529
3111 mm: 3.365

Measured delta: 0.082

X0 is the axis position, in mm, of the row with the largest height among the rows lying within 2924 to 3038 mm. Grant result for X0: 3036 mm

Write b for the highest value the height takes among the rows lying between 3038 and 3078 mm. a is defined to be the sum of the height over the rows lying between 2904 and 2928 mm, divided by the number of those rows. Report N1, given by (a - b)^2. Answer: 0.01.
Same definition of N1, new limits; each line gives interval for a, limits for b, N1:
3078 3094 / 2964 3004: 0.02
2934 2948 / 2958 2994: 0.04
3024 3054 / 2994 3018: 0.00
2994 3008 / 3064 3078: 0.01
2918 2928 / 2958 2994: 0.06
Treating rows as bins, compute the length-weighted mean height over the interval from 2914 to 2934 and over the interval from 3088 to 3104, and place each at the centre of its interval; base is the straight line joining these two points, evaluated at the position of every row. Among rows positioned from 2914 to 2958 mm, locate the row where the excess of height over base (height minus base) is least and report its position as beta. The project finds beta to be 2931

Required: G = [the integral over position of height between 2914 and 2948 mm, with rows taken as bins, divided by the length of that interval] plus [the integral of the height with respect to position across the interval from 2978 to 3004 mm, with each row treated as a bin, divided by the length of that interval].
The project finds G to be 6.94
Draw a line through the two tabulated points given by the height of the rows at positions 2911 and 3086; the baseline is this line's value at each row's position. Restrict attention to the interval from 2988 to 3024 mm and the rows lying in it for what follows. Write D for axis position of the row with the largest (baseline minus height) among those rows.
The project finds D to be 3006 mm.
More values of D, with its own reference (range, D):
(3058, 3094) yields 3081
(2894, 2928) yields 2926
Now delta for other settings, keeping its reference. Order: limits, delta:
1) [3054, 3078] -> 0.101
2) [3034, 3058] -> 0.101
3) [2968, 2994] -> 0.083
